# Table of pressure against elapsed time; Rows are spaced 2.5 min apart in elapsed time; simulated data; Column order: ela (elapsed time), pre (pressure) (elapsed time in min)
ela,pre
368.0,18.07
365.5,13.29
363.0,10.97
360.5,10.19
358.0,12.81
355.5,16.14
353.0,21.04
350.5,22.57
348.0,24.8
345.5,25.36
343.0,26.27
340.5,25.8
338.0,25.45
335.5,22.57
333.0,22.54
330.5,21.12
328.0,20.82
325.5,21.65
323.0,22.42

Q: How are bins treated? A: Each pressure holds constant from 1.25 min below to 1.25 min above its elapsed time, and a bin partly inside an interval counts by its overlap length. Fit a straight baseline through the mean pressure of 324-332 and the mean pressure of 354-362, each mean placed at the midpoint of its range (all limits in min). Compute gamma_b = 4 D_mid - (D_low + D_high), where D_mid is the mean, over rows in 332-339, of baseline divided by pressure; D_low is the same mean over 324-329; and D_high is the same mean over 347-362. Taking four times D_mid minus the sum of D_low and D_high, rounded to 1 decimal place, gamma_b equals 1.4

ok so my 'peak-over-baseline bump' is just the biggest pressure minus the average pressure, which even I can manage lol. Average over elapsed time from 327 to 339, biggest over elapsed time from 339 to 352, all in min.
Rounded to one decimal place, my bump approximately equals 3.8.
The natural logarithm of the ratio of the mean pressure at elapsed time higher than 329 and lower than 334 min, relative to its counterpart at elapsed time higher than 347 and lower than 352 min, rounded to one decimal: -0.1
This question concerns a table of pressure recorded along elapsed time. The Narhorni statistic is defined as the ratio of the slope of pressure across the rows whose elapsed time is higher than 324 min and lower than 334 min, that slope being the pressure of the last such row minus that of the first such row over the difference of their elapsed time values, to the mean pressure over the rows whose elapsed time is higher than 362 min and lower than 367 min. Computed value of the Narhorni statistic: 0.010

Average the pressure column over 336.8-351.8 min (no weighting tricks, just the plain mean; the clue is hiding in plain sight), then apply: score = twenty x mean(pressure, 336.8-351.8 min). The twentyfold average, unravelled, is 501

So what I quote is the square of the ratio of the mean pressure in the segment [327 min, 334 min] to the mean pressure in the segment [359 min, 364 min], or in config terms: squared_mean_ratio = 4.1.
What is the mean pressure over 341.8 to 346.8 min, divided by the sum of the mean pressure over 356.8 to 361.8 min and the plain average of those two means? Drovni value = 0.9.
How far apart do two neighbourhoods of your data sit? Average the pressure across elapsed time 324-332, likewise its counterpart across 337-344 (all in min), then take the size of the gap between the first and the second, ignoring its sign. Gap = 4.6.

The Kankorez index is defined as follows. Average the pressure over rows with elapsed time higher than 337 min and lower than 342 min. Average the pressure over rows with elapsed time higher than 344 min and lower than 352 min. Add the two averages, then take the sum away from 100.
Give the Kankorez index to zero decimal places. 50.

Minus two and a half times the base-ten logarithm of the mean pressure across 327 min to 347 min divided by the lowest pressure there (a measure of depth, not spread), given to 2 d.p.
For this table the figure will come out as -0.14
